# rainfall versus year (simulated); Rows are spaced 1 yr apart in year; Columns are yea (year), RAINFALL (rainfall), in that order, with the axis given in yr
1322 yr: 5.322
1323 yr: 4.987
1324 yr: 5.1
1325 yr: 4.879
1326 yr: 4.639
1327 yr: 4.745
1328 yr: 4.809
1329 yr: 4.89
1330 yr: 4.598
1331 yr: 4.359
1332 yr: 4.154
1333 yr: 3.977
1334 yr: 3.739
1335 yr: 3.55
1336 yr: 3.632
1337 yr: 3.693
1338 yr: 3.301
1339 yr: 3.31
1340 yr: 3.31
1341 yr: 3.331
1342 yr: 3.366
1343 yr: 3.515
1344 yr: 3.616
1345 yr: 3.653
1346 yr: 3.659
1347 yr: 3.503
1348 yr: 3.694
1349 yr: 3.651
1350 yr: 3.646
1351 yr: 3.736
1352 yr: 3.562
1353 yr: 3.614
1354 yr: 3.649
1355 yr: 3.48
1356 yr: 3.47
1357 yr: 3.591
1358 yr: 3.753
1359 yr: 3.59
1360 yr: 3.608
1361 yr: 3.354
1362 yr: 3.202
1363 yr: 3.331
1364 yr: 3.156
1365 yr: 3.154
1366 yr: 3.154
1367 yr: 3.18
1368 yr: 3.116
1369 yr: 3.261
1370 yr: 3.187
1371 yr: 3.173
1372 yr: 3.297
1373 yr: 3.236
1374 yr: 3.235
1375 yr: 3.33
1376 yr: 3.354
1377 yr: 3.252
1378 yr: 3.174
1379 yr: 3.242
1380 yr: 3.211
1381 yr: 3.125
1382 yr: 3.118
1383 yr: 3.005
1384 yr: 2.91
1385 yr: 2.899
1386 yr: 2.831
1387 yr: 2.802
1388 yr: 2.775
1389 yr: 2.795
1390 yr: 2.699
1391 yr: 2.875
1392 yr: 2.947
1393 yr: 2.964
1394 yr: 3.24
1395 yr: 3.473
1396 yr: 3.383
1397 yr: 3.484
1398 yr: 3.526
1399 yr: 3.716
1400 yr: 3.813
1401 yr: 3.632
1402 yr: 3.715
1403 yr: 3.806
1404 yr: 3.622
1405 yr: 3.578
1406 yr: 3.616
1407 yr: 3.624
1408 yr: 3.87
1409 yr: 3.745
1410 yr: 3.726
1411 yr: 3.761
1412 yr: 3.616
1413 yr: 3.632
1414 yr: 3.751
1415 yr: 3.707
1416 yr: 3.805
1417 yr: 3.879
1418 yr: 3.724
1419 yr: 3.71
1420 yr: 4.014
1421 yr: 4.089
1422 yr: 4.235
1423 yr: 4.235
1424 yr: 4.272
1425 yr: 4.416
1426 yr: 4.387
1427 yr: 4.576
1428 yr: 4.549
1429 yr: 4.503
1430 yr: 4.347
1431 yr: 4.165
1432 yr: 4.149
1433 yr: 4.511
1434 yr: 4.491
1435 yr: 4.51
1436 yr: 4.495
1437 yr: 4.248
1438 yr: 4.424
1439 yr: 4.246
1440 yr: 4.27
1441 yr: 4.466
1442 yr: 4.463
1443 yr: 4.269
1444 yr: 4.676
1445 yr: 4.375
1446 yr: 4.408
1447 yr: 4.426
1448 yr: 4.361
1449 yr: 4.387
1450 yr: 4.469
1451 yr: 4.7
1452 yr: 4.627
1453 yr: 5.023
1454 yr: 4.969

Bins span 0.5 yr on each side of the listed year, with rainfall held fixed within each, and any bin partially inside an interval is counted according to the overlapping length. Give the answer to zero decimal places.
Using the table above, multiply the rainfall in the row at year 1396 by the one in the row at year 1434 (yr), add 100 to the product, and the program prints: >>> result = 115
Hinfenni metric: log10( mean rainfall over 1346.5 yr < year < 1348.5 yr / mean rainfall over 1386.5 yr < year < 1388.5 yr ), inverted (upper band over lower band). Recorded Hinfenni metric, -0.11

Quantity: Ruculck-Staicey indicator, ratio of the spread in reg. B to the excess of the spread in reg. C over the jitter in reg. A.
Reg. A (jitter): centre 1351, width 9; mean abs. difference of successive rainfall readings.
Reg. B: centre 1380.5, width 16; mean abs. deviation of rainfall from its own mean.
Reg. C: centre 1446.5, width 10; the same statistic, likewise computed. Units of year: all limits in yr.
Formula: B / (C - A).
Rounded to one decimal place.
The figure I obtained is 41.8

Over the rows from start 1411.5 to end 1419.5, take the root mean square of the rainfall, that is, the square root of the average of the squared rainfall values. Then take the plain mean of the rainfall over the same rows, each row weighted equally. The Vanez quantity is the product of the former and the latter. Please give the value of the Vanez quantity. 13.9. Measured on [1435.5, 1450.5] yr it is 19.4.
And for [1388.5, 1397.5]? 9.6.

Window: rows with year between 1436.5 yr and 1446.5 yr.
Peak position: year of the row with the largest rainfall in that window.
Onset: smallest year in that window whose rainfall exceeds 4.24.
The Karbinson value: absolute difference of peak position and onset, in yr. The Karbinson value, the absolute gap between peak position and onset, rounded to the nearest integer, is 7 yr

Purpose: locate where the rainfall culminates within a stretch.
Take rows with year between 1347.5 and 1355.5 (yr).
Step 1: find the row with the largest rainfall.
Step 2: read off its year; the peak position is 1351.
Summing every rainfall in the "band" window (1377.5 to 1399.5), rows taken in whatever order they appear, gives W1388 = 68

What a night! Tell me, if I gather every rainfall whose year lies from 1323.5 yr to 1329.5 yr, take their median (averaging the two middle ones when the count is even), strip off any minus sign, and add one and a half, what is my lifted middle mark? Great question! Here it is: 6.3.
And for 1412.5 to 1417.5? 5.3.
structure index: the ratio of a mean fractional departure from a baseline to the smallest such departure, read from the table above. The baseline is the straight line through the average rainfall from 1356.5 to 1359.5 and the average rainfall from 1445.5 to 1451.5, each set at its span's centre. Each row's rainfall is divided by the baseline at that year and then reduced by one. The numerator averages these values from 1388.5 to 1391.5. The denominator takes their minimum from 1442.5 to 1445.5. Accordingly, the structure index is 9.1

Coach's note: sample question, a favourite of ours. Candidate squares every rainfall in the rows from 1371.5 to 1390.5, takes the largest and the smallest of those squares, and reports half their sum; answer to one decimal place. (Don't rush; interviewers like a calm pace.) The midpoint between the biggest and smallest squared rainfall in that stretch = 9.3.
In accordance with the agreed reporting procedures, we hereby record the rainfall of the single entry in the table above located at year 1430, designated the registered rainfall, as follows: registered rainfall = 4.347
